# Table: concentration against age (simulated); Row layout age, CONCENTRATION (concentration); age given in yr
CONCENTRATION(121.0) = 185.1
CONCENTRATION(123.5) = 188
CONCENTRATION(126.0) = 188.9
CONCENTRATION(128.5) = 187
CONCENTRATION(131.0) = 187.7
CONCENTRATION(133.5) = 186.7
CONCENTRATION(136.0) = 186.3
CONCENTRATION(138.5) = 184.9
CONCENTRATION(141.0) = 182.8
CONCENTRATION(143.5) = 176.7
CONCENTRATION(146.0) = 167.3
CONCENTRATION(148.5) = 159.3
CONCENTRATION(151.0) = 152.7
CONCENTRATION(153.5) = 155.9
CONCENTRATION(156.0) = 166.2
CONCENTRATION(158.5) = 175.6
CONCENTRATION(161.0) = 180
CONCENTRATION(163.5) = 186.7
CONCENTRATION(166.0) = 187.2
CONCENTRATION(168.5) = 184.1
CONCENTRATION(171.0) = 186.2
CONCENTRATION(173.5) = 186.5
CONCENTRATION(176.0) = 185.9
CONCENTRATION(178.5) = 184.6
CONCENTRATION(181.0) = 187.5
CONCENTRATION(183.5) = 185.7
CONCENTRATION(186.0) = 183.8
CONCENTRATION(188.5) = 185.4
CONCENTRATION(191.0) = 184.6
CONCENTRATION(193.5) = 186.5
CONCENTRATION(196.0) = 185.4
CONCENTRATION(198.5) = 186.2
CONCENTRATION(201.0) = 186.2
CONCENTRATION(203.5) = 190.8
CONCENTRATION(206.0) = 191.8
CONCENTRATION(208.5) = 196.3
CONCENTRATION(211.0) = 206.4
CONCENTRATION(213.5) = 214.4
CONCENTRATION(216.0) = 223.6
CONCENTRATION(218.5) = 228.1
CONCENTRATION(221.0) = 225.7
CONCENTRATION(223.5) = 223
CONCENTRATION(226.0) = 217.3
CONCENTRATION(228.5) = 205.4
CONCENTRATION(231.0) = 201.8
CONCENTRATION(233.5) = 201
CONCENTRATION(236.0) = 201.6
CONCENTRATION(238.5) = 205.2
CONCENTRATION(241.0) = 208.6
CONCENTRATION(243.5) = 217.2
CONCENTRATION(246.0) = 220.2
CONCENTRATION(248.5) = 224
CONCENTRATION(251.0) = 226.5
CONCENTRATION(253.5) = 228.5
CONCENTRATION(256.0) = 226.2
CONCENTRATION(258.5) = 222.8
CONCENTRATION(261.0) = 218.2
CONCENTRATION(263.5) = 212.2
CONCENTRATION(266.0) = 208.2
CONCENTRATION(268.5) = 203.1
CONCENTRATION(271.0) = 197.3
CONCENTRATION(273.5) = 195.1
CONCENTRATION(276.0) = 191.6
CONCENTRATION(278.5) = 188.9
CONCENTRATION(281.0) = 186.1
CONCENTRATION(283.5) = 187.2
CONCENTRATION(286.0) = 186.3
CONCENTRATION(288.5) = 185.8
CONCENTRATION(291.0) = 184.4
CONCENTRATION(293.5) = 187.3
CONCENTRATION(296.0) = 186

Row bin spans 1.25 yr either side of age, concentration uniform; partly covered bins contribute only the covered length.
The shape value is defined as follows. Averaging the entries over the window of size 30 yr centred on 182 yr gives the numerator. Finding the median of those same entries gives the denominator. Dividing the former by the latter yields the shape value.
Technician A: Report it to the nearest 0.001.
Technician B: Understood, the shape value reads 1.000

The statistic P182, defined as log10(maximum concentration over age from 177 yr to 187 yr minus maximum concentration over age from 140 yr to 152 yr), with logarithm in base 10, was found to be 0.67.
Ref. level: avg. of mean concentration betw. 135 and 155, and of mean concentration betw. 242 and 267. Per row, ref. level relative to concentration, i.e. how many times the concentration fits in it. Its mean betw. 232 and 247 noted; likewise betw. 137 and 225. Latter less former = 0.11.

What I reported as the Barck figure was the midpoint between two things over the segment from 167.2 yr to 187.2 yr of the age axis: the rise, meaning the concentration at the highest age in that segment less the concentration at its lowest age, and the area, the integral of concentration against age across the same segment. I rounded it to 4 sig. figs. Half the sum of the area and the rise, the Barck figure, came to 1855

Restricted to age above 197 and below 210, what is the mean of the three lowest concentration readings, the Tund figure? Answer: 188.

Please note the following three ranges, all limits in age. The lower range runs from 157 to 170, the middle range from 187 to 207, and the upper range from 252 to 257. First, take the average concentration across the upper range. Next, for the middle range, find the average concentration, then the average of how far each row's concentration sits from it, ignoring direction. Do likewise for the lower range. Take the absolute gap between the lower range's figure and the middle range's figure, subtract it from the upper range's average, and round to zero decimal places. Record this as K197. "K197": 226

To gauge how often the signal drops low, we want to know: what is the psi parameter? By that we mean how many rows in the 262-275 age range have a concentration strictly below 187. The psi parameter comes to 0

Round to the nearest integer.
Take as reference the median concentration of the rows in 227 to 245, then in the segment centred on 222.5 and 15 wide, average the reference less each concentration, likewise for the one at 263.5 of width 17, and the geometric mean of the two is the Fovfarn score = 11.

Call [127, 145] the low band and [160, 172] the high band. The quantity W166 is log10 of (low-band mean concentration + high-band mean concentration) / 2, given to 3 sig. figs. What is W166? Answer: 2.27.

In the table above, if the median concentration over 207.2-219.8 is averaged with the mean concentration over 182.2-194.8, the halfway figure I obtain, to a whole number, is 200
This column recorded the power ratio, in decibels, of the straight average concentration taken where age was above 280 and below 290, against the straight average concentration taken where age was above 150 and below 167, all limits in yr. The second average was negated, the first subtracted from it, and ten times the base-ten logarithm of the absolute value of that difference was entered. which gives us 25.5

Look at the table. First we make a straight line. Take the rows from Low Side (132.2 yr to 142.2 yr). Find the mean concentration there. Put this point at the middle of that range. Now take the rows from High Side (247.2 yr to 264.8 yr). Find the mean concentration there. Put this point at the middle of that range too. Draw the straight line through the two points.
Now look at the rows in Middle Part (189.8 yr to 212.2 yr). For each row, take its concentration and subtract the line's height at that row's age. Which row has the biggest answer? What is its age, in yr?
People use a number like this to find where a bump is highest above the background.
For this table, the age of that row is 211.0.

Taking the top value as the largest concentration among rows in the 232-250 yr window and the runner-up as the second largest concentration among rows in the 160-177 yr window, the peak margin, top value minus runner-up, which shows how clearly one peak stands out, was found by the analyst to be 37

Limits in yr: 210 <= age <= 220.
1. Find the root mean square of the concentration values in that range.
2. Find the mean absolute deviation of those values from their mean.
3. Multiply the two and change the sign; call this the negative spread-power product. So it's -1686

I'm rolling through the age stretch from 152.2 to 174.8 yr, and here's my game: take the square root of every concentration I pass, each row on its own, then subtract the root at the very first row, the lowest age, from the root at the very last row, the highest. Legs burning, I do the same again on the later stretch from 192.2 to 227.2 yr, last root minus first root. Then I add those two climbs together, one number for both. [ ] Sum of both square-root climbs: 2.3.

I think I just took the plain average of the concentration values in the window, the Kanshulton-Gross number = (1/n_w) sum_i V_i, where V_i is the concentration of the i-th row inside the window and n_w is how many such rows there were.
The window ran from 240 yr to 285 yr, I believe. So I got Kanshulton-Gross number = 209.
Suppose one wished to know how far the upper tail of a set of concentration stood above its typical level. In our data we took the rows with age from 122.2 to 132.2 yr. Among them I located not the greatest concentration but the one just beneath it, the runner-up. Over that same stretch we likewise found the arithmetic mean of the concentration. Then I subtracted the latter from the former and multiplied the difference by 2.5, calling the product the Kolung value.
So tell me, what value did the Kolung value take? 0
